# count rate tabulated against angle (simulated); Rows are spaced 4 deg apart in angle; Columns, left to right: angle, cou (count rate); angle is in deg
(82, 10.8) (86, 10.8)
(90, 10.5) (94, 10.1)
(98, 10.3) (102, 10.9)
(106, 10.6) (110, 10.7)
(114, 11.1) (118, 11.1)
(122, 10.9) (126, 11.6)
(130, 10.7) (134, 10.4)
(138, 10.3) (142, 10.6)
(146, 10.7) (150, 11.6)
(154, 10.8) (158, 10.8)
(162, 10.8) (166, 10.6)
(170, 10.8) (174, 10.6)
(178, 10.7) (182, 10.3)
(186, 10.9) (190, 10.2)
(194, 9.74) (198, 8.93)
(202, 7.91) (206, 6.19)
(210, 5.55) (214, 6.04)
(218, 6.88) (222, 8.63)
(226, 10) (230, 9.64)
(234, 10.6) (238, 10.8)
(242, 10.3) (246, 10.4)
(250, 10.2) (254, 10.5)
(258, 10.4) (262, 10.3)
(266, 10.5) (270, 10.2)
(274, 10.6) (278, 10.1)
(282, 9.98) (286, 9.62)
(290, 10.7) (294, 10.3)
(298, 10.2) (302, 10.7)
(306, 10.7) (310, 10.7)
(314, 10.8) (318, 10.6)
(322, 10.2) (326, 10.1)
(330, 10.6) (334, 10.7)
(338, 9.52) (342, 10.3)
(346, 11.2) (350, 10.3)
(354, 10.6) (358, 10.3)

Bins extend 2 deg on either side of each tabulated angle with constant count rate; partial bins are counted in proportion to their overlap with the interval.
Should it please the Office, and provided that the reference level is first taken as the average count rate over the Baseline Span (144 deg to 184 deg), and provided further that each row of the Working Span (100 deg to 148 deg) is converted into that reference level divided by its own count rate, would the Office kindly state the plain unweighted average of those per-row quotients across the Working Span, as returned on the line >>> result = 1.00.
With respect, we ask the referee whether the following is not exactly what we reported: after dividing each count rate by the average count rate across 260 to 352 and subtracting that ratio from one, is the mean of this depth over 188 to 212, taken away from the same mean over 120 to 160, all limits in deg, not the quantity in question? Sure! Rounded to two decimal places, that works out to -0.27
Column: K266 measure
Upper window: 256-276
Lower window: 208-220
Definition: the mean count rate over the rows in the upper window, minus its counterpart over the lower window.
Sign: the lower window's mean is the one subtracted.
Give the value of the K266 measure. 4.2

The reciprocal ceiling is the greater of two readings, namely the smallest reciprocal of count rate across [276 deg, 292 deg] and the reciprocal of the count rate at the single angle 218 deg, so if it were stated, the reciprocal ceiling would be 0.145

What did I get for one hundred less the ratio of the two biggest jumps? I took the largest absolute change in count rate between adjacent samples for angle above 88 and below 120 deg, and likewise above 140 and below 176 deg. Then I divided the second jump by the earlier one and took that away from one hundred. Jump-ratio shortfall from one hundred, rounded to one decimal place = 98.5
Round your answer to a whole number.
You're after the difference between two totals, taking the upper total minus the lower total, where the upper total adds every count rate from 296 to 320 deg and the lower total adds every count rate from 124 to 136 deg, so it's 31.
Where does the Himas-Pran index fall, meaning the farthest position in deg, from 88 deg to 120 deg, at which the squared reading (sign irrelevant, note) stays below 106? 94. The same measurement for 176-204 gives 202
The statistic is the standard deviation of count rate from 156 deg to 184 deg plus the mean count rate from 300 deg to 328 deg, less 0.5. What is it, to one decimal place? 10.2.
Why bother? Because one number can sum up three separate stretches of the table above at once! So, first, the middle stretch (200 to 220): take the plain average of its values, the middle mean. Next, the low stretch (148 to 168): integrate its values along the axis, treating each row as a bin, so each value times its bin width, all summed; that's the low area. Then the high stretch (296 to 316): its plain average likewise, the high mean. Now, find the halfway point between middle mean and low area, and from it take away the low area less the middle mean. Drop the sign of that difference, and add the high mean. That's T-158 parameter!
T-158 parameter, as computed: 110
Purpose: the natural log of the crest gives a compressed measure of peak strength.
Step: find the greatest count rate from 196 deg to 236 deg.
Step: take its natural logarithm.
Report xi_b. 2.36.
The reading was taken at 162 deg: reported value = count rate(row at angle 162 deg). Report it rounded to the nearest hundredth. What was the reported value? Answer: 10.80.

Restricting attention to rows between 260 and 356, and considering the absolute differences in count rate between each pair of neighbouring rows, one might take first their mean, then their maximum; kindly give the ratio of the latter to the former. 2.9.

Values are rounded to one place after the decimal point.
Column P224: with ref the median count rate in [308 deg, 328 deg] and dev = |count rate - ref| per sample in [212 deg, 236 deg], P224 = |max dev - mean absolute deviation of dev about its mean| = 3.1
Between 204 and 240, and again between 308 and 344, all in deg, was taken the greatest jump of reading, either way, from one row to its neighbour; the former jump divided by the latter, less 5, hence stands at -3.52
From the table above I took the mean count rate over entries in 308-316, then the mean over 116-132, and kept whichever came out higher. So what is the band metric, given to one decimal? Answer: 11.1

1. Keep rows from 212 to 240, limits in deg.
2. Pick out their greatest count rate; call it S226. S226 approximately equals 10.8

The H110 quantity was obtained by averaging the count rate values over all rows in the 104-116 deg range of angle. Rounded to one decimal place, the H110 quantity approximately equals 10.8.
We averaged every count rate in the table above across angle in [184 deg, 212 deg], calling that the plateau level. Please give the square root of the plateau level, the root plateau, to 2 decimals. 2.91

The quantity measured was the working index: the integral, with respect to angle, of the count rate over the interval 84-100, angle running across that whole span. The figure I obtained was 167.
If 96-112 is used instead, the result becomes 170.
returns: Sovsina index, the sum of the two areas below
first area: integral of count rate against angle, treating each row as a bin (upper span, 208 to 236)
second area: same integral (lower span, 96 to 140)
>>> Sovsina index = 704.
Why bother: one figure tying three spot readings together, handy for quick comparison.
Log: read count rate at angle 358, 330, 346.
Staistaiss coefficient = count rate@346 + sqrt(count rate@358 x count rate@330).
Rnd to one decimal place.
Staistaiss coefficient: 21.6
